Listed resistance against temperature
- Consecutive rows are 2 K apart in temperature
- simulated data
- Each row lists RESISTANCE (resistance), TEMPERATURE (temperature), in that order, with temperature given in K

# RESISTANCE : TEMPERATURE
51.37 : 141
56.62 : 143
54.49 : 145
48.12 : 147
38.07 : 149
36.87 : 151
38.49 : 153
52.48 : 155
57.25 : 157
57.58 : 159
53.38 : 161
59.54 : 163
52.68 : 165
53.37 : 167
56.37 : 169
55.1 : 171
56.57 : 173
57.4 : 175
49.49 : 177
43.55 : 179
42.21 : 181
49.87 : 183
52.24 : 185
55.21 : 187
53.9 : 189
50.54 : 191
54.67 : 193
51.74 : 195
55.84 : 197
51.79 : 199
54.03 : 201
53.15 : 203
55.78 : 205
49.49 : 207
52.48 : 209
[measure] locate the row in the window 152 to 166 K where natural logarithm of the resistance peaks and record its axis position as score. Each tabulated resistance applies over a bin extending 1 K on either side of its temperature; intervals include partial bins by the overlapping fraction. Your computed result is 163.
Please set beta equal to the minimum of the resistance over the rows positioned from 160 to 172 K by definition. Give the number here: 52.68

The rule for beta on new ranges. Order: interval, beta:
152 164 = 38.49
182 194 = 49.87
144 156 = 36.87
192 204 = 51.74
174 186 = 42.21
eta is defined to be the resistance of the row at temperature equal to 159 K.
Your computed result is 57.58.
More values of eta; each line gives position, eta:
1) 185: 52.24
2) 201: 54.03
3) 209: 52.48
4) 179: 43.55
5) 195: 51.74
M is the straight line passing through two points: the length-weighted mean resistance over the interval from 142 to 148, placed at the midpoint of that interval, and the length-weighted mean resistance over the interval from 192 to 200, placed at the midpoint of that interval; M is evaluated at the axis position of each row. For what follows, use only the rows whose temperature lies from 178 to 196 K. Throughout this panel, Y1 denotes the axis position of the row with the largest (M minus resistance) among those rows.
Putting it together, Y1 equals 181 K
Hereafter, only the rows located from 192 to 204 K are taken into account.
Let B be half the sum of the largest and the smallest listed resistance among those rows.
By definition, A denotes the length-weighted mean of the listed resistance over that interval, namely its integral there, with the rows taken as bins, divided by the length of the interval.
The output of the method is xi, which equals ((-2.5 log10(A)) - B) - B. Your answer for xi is -112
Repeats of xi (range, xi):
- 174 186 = -104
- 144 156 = -95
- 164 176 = -114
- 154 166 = -116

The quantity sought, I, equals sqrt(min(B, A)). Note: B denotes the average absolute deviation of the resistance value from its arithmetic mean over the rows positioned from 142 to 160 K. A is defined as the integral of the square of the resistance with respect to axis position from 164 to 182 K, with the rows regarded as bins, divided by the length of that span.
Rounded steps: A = 2718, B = 7.6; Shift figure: 2.75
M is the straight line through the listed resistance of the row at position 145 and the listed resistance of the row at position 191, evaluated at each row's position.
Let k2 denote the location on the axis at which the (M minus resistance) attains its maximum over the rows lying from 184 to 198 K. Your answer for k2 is 191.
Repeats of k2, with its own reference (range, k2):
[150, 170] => 151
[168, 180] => 179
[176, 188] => 181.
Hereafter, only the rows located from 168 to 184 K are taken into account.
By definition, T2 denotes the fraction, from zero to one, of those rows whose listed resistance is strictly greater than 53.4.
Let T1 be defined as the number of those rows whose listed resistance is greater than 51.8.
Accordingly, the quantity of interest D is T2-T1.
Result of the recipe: -3.5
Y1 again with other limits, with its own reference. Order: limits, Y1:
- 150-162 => 151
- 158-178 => 177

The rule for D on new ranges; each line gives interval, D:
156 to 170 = -6.4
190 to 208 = -4.6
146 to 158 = -1.8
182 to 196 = -3.6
